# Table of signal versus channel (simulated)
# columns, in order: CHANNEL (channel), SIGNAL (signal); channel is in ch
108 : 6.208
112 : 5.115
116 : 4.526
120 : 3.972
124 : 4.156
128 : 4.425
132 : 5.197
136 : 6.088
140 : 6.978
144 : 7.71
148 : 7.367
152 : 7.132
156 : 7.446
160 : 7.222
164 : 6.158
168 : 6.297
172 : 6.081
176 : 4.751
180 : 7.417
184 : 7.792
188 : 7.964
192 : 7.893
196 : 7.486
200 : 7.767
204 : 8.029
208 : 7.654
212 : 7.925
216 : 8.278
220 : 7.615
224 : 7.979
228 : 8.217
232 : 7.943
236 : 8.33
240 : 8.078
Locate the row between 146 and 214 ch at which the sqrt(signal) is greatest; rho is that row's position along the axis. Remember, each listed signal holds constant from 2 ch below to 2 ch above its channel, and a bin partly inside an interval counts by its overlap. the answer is 204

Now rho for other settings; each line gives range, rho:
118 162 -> 144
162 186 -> 184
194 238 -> 236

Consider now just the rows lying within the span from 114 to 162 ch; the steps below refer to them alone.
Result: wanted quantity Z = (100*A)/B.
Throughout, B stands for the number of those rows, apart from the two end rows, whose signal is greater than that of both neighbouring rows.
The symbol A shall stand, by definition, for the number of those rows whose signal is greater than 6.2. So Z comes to 300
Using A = 6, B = 2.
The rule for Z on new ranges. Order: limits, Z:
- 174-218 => 500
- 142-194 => 333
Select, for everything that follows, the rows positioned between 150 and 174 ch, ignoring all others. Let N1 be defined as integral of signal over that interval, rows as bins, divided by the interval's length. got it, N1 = 6.7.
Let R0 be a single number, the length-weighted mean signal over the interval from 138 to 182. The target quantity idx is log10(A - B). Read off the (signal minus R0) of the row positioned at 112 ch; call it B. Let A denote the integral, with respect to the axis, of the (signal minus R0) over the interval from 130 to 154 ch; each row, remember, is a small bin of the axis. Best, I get -0.06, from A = -1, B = -1.7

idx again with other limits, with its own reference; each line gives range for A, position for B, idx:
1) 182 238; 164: 1.81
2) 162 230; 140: 1.60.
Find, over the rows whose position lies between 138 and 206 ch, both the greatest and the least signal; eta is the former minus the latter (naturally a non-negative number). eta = 3.3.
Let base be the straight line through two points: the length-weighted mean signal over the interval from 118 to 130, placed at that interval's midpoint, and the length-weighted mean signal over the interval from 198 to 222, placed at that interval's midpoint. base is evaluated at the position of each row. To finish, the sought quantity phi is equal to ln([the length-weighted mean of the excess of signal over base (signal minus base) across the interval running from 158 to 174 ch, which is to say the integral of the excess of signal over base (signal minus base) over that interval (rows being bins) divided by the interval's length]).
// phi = -0.8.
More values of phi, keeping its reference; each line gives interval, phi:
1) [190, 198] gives -0.7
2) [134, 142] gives 0.6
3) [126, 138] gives -0.3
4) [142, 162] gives 0.7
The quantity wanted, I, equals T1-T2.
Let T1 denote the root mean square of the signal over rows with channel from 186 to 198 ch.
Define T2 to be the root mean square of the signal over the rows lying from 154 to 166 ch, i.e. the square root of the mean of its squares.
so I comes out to 0.8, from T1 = 7.8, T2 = 7.0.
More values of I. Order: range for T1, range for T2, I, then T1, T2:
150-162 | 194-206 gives -0.5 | 7.3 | 7.8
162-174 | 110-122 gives 1.6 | 6.2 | 4.6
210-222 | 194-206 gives 0.2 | 7.9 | 7.8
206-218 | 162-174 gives 1.8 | 8.0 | 6.2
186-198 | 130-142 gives 1.7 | 7.8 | 6.1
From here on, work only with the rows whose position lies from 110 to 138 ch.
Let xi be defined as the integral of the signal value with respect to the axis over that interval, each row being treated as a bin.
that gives 134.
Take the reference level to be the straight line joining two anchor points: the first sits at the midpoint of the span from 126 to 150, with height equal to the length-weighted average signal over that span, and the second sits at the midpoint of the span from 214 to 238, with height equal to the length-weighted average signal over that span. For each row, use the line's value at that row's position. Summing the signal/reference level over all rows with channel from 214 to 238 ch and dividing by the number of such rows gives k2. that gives 1.00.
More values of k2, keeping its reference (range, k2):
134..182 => 1.01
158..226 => 0.99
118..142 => 0.83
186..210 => 1.04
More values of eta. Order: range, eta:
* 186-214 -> 0.5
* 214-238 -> 0.7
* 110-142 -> 3.0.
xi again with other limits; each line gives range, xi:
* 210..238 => 225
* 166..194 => 193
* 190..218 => 220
